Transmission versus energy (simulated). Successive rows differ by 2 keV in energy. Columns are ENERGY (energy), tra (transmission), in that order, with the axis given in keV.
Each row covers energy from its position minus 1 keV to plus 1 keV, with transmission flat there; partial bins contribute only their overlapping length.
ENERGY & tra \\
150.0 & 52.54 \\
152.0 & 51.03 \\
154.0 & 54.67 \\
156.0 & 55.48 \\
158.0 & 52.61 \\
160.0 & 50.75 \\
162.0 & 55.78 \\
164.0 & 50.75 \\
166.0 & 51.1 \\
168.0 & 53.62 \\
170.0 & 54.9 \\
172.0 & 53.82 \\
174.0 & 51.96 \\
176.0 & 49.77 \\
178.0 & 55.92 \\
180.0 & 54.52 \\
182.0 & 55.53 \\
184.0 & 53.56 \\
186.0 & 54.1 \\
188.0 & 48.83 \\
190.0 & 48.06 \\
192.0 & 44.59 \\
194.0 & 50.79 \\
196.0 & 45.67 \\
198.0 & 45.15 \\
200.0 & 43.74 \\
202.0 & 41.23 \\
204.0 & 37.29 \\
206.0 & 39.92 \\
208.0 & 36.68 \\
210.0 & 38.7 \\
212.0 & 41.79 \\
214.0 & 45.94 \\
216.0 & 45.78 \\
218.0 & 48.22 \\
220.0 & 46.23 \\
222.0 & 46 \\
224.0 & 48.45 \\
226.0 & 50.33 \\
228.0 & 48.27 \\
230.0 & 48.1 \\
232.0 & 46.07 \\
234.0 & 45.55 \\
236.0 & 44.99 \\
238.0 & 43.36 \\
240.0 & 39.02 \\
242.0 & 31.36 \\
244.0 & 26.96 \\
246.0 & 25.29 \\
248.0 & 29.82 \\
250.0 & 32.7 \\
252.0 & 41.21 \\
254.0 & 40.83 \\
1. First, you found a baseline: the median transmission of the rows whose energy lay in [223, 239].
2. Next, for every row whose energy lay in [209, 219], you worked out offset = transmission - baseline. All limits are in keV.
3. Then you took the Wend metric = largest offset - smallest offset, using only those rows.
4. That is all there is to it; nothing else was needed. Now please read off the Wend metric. 10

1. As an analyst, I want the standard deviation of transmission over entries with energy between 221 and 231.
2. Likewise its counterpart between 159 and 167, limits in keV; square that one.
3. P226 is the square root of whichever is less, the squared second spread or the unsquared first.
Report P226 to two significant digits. 1.2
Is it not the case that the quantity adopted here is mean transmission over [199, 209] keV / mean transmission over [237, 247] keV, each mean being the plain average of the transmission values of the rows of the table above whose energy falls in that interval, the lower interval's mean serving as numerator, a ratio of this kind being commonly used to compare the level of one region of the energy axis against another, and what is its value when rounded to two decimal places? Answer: 1.20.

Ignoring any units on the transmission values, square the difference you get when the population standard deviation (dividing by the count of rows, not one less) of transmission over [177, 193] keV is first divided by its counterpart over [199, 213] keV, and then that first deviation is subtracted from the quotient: 5.0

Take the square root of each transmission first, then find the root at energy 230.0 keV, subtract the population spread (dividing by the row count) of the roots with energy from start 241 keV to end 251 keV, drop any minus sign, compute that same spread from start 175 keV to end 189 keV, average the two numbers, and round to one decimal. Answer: 3.4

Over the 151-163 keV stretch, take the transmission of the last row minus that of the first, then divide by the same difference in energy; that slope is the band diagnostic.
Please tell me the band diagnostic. 0.5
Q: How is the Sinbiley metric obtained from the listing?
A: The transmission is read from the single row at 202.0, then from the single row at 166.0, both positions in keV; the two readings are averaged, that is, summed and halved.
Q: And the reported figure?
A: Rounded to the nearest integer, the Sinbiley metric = 46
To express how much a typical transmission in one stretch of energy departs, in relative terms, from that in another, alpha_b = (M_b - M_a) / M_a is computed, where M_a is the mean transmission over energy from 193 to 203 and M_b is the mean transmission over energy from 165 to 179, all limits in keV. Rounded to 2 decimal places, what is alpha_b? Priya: 0.17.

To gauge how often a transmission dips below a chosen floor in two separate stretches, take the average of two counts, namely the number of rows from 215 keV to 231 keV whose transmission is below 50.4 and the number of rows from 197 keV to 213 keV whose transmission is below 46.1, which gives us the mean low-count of 8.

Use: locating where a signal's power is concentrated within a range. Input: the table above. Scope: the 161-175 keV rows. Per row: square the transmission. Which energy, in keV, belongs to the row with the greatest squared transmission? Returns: 162.0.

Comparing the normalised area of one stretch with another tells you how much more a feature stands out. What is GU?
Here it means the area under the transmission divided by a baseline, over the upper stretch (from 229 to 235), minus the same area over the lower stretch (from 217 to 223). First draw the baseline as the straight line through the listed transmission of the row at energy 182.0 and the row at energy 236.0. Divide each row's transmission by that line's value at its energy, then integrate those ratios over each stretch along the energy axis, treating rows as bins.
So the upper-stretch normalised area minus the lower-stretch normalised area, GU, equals 0.27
